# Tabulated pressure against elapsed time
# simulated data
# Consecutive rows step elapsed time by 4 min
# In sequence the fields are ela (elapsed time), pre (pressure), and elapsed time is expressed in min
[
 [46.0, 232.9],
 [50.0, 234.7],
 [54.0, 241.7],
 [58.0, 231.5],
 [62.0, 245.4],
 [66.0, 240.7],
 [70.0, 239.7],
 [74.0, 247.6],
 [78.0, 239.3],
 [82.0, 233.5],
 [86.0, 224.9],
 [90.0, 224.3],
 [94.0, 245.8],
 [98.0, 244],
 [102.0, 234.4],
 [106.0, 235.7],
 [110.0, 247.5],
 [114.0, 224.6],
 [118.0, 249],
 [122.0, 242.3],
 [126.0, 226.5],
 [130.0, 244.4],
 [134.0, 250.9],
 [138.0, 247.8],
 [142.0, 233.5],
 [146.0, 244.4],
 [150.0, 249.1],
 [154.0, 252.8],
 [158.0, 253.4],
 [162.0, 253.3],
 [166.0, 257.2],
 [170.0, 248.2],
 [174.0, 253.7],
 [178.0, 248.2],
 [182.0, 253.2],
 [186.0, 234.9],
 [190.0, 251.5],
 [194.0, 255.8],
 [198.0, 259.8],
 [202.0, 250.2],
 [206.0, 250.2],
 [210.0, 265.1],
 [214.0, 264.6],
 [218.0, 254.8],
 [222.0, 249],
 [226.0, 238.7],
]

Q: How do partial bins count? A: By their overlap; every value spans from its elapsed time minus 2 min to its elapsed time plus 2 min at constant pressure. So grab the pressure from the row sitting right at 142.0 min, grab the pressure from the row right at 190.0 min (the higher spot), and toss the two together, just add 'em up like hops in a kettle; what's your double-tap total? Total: 485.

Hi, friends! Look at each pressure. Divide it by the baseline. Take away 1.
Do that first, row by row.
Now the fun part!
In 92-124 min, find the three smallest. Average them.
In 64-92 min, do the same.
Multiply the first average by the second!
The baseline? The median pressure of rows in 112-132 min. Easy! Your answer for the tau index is 0.0027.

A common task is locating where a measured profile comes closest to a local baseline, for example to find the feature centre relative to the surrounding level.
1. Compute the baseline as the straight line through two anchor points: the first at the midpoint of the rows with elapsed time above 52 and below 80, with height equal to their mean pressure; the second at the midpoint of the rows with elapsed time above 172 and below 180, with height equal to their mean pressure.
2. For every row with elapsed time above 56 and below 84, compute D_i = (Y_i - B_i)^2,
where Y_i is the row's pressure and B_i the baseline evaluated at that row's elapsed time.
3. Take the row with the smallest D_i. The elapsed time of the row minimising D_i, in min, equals 66.0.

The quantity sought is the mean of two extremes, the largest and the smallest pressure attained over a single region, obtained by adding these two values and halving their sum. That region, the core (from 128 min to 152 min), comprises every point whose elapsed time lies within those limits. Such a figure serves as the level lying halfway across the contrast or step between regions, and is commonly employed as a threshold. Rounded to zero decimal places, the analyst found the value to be 242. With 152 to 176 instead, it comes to 253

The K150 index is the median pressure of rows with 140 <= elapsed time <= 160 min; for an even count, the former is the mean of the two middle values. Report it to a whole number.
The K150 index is 249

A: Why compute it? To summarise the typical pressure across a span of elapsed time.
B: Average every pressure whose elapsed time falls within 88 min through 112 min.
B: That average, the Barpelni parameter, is 239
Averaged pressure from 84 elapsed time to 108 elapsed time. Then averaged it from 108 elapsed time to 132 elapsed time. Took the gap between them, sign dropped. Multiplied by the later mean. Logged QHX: 1004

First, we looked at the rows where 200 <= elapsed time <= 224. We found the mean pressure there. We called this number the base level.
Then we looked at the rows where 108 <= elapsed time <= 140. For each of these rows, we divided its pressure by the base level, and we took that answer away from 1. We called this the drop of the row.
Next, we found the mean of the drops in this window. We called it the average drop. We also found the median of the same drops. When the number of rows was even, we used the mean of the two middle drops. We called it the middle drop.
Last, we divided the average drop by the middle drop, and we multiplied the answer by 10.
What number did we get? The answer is 14.5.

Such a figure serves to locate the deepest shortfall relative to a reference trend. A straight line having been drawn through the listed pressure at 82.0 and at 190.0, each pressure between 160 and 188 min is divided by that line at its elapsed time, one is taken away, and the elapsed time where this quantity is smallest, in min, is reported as 186.0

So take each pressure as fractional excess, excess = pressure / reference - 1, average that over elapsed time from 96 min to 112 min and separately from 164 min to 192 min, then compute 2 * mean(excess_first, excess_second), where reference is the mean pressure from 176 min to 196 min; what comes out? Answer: -0.03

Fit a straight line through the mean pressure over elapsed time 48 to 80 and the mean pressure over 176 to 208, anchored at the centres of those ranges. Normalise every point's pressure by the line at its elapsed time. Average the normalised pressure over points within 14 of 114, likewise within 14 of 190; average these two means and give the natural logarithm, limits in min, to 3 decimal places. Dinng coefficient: -0.014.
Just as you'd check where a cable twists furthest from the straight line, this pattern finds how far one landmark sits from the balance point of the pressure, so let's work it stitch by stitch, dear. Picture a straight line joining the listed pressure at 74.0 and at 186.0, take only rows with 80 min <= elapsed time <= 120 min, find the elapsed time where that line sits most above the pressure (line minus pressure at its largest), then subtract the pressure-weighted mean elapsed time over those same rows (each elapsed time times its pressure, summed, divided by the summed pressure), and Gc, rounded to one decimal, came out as -10.2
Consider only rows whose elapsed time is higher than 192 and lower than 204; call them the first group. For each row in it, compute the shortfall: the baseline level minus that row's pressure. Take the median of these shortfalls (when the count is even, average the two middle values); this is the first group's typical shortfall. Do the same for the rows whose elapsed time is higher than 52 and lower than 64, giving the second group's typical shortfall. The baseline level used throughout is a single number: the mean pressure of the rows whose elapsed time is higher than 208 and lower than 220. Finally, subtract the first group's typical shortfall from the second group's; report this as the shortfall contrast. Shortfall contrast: 14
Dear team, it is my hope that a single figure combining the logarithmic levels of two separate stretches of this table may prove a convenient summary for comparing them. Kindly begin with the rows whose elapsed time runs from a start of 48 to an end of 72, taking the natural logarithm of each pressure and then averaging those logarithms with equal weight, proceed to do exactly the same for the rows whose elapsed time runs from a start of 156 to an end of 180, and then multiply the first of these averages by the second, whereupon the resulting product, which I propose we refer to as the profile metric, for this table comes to 30.3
